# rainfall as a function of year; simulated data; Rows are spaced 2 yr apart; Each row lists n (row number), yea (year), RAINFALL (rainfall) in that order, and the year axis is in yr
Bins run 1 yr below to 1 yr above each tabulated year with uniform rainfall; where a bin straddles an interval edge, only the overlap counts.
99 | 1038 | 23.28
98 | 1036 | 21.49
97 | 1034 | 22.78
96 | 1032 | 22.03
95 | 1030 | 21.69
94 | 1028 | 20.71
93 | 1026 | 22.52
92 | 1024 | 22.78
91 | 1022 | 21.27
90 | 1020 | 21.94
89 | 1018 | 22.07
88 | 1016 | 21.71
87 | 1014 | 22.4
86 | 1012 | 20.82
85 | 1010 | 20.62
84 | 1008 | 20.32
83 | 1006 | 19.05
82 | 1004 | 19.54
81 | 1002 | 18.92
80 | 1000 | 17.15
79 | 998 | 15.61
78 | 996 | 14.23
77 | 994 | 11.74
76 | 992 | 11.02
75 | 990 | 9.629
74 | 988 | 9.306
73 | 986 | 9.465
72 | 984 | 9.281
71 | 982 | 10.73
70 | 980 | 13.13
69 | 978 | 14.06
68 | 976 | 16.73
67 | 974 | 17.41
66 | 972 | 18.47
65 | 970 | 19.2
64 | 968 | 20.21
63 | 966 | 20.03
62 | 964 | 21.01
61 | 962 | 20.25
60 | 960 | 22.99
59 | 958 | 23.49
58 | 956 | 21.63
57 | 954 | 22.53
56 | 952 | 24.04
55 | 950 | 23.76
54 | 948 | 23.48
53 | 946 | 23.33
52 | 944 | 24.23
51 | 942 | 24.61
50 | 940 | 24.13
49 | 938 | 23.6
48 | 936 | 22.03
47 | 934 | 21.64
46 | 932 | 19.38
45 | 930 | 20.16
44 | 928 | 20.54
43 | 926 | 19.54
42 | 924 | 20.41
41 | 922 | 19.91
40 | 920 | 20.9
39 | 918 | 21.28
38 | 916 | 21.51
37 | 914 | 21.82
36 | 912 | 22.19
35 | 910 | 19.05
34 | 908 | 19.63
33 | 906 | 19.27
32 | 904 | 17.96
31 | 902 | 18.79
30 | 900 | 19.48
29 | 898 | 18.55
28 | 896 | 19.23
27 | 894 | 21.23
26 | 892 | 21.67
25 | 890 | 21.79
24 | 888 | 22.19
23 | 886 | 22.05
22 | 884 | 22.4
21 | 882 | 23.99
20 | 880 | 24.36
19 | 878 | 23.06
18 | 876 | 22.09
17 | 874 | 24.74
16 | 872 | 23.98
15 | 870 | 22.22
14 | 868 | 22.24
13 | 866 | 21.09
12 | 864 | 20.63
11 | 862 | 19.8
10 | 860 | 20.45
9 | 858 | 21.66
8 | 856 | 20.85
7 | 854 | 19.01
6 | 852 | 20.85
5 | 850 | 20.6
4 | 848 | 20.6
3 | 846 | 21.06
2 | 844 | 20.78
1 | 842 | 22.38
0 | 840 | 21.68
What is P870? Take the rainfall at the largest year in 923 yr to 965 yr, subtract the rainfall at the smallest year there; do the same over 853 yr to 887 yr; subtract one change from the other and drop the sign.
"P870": 2.4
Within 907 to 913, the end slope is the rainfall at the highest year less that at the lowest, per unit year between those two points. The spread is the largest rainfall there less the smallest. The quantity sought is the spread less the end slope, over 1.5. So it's 1.7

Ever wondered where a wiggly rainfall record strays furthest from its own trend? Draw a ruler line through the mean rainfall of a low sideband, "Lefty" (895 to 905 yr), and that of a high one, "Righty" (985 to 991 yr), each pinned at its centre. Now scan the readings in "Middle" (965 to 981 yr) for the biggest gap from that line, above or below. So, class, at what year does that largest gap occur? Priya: 968 yr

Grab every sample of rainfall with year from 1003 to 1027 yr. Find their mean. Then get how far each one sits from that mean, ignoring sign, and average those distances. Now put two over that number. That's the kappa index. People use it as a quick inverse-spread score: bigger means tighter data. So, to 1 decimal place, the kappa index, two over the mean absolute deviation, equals 2.0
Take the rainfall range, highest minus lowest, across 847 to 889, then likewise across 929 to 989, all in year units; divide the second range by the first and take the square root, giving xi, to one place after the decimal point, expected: 1.6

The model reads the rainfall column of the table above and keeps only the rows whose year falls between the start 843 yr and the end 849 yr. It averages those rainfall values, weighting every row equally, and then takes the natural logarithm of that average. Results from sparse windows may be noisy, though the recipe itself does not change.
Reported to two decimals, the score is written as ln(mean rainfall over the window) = 3.04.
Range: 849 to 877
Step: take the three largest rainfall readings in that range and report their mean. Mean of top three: 23.7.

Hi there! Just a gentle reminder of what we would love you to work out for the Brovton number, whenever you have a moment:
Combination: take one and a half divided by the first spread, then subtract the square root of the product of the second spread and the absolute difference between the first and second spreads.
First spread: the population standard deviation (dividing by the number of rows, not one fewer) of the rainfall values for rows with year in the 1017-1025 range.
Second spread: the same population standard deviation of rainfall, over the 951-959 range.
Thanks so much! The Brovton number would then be 2.2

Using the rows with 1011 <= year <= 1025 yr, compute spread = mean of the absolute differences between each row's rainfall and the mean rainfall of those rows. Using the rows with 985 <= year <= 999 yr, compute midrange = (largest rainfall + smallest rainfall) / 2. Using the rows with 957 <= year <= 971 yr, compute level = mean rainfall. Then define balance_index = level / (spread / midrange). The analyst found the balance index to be 519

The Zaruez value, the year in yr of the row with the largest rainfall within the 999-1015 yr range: 1014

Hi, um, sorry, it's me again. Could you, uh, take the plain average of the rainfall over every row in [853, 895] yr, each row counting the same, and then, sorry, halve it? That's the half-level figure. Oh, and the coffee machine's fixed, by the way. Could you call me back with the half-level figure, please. 11.0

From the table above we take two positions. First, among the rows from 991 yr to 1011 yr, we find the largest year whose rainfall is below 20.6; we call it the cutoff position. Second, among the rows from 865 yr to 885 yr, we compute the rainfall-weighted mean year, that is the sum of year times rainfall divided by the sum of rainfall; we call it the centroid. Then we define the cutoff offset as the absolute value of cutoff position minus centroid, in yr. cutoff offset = 132.9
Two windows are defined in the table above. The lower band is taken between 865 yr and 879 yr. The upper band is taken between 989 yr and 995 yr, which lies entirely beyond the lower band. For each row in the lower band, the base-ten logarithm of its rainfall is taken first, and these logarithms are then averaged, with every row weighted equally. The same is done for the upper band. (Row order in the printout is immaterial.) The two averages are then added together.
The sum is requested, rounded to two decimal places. 2.39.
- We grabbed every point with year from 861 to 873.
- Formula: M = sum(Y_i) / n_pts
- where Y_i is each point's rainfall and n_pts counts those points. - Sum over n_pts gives 22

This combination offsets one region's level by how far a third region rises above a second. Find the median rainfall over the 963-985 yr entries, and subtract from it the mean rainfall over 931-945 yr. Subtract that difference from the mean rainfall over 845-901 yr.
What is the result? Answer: 26.9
